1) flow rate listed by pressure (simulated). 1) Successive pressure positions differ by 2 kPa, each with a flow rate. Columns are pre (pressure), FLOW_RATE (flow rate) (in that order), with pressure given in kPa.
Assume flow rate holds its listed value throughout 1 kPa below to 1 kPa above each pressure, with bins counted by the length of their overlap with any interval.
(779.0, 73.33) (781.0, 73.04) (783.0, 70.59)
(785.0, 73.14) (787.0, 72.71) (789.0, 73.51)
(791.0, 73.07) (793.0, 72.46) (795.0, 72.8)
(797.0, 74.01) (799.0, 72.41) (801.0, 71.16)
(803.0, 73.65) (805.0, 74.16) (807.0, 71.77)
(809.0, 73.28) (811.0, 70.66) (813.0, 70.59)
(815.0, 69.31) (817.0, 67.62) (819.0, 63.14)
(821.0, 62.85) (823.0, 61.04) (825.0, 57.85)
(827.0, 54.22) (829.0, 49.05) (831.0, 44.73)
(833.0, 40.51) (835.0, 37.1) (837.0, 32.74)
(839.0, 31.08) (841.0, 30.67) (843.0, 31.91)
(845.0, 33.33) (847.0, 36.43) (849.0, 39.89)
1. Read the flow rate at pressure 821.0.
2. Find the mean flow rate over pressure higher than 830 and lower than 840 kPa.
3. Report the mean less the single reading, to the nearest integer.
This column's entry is -26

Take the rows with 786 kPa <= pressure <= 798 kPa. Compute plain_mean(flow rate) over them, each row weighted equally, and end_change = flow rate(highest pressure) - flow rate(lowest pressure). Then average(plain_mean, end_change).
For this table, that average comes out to 37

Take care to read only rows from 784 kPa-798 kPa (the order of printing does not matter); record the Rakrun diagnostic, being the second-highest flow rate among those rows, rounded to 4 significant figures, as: 73.51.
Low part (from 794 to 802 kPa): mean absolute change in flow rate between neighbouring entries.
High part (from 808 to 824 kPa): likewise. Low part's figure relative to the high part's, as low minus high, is -0.4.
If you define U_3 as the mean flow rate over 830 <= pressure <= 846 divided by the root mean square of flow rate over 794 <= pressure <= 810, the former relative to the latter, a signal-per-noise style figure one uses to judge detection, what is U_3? 0.48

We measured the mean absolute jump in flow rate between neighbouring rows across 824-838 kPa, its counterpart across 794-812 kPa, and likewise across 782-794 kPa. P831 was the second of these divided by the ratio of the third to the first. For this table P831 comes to 7.4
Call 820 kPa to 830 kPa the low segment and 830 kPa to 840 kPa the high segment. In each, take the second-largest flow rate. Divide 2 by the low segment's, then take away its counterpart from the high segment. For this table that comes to -40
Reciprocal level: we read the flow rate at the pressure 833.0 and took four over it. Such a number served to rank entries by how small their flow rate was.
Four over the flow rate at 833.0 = 0.099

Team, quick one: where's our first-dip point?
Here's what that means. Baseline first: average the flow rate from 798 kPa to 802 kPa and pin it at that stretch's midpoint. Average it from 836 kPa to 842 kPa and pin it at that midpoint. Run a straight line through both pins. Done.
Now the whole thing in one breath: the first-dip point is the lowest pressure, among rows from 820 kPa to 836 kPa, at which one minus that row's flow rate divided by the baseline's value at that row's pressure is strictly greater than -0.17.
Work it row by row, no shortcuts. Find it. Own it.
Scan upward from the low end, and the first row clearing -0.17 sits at 831.0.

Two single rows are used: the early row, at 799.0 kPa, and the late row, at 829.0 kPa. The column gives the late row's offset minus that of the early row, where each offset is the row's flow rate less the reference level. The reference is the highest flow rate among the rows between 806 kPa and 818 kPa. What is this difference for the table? -23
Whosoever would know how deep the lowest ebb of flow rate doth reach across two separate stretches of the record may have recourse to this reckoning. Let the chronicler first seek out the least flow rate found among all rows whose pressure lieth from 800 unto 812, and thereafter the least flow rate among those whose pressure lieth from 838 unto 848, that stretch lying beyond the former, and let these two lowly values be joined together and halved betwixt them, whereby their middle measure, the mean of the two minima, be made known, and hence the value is 51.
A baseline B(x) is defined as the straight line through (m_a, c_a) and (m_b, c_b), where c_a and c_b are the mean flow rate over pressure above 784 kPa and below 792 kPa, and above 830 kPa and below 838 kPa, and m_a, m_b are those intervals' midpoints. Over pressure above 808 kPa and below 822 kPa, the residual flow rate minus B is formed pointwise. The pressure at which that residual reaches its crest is 815.0 kPa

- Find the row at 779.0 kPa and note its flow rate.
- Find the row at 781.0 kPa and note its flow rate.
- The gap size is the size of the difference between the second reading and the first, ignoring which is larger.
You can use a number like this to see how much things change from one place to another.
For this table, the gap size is 0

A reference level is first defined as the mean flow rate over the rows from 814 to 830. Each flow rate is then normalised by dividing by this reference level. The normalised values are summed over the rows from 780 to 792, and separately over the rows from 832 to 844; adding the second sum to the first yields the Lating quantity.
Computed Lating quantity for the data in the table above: 10.6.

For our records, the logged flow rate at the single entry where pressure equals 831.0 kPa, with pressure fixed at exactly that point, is 44.73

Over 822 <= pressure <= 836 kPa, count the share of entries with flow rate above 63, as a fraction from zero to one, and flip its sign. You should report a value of 0.0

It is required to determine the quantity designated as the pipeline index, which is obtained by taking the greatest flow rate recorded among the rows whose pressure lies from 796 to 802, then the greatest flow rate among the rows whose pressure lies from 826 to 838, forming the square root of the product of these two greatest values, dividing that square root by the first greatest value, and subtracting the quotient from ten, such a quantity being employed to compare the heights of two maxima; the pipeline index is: 9.14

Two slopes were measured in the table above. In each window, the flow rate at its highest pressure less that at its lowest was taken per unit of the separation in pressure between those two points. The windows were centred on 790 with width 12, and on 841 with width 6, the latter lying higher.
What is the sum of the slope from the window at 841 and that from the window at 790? 0.2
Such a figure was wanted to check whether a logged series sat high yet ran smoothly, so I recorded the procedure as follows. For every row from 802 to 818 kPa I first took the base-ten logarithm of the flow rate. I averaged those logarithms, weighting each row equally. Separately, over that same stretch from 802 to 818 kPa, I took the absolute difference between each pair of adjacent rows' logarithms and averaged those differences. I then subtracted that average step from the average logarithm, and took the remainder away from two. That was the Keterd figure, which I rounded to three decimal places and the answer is 0.155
